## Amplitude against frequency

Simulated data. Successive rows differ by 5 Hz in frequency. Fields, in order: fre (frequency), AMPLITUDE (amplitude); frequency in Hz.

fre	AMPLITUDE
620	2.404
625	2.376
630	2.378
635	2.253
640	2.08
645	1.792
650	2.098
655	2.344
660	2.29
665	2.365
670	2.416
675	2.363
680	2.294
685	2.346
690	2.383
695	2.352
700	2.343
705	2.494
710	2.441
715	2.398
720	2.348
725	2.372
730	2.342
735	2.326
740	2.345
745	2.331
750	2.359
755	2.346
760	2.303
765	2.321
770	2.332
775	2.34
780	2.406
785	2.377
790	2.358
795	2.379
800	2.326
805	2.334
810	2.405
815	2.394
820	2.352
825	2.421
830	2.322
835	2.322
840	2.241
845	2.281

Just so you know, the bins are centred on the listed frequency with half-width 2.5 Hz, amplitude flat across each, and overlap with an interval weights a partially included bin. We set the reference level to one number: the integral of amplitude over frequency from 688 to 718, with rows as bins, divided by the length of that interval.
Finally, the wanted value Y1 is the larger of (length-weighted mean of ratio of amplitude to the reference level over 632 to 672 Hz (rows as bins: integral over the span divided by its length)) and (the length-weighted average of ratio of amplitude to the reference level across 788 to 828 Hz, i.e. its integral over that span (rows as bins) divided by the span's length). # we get 0.987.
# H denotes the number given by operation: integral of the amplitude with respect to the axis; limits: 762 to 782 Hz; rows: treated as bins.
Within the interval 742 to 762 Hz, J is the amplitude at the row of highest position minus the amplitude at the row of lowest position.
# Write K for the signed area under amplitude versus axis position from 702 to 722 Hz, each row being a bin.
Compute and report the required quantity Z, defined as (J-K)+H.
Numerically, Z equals -1.5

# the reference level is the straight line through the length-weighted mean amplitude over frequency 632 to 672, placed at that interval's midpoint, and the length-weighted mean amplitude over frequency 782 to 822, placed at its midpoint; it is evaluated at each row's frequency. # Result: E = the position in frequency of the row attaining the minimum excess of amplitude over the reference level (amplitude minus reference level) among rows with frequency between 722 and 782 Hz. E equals 760 Hz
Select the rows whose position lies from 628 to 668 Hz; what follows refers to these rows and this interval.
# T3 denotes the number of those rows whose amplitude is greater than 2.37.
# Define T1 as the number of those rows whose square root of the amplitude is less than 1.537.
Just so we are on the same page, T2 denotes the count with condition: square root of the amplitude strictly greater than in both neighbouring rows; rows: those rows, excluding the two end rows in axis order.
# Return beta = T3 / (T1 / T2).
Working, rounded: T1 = 6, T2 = 1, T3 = 1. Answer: 0.2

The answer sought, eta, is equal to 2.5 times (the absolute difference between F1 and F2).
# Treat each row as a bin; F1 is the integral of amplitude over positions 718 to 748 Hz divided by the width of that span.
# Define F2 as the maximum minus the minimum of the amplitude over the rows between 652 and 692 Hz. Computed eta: 5.545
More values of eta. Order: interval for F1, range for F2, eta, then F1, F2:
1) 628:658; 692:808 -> 4.913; 2.16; 0.191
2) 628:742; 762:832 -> 5.527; 2.31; 0.100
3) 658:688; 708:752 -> 5.581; 2.35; 0.115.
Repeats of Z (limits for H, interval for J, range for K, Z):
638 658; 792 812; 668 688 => -5.4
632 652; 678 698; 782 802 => -5.9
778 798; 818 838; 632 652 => 6.3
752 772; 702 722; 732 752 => -0.4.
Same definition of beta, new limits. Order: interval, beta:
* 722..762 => 0.3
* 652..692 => 0.5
